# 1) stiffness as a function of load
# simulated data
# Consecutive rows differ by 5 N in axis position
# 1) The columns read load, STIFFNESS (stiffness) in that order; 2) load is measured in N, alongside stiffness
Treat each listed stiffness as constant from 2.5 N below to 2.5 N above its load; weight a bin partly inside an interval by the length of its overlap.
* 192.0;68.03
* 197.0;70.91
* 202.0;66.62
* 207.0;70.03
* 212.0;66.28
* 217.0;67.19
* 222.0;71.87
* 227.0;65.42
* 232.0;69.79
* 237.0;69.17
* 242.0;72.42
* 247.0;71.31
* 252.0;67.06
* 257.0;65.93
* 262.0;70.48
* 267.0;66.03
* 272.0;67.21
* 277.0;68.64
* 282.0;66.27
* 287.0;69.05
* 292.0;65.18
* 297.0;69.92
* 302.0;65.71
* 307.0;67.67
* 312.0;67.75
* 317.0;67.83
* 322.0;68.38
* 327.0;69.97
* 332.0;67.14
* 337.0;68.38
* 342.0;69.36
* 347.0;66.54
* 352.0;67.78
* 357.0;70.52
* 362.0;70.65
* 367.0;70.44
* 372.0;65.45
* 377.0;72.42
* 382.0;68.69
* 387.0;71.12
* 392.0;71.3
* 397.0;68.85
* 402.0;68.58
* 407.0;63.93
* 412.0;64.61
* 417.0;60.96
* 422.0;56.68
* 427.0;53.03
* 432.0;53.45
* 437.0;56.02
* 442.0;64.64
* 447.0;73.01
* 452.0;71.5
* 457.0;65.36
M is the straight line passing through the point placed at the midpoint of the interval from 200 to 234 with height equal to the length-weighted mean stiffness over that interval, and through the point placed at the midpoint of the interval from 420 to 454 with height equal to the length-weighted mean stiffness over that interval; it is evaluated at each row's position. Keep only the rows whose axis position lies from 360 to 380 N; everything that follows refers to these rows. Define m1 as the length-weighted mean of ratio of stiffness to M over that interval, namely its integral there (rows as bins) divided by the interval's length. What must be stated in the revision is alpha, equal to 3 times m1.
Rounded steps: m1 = 1.10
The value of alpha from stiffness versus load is 3.31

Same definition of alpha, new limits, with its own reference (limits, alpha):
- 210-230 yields 2.99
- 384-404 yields 3.36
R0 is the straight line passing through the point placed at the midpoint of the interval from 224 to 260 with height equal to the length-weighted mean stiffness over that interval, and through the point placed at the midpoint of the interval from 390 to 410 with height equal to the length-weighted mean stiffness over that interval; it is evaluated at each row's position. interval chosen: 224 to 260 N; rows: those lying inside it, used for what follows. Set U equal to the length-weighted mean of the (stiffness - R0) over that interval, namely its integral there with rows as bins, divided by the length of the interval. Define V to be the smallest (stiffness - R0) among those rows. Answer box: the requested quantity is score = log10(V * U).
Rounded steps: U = 0.0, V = -3.5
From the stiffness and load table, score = -14.2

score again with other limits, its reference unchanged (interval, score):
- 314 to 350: -0.7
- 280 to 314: 0.6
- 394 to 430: 1.9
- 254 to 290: 0.5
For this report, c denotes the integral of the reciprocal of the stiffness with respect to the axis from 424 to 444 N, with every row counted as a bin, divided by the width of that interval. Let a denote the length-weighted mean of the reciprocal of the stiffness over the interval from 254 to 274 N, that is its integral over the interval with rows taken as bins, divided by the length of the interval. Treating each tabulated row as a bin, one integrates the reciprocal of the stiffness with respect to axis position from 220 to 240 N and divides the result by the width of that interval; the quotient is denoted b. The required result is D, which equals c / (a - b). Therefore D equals 51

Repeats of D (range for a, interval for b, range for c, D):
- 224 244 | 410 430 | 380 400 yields -5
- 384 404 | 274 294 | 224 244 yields -26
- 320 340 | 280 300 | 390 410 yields -72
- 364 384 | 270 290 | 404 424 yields -51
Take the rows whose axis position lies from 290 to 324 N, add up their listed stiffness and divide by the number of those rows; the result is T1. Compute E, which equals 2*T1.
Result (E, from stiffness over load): 135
